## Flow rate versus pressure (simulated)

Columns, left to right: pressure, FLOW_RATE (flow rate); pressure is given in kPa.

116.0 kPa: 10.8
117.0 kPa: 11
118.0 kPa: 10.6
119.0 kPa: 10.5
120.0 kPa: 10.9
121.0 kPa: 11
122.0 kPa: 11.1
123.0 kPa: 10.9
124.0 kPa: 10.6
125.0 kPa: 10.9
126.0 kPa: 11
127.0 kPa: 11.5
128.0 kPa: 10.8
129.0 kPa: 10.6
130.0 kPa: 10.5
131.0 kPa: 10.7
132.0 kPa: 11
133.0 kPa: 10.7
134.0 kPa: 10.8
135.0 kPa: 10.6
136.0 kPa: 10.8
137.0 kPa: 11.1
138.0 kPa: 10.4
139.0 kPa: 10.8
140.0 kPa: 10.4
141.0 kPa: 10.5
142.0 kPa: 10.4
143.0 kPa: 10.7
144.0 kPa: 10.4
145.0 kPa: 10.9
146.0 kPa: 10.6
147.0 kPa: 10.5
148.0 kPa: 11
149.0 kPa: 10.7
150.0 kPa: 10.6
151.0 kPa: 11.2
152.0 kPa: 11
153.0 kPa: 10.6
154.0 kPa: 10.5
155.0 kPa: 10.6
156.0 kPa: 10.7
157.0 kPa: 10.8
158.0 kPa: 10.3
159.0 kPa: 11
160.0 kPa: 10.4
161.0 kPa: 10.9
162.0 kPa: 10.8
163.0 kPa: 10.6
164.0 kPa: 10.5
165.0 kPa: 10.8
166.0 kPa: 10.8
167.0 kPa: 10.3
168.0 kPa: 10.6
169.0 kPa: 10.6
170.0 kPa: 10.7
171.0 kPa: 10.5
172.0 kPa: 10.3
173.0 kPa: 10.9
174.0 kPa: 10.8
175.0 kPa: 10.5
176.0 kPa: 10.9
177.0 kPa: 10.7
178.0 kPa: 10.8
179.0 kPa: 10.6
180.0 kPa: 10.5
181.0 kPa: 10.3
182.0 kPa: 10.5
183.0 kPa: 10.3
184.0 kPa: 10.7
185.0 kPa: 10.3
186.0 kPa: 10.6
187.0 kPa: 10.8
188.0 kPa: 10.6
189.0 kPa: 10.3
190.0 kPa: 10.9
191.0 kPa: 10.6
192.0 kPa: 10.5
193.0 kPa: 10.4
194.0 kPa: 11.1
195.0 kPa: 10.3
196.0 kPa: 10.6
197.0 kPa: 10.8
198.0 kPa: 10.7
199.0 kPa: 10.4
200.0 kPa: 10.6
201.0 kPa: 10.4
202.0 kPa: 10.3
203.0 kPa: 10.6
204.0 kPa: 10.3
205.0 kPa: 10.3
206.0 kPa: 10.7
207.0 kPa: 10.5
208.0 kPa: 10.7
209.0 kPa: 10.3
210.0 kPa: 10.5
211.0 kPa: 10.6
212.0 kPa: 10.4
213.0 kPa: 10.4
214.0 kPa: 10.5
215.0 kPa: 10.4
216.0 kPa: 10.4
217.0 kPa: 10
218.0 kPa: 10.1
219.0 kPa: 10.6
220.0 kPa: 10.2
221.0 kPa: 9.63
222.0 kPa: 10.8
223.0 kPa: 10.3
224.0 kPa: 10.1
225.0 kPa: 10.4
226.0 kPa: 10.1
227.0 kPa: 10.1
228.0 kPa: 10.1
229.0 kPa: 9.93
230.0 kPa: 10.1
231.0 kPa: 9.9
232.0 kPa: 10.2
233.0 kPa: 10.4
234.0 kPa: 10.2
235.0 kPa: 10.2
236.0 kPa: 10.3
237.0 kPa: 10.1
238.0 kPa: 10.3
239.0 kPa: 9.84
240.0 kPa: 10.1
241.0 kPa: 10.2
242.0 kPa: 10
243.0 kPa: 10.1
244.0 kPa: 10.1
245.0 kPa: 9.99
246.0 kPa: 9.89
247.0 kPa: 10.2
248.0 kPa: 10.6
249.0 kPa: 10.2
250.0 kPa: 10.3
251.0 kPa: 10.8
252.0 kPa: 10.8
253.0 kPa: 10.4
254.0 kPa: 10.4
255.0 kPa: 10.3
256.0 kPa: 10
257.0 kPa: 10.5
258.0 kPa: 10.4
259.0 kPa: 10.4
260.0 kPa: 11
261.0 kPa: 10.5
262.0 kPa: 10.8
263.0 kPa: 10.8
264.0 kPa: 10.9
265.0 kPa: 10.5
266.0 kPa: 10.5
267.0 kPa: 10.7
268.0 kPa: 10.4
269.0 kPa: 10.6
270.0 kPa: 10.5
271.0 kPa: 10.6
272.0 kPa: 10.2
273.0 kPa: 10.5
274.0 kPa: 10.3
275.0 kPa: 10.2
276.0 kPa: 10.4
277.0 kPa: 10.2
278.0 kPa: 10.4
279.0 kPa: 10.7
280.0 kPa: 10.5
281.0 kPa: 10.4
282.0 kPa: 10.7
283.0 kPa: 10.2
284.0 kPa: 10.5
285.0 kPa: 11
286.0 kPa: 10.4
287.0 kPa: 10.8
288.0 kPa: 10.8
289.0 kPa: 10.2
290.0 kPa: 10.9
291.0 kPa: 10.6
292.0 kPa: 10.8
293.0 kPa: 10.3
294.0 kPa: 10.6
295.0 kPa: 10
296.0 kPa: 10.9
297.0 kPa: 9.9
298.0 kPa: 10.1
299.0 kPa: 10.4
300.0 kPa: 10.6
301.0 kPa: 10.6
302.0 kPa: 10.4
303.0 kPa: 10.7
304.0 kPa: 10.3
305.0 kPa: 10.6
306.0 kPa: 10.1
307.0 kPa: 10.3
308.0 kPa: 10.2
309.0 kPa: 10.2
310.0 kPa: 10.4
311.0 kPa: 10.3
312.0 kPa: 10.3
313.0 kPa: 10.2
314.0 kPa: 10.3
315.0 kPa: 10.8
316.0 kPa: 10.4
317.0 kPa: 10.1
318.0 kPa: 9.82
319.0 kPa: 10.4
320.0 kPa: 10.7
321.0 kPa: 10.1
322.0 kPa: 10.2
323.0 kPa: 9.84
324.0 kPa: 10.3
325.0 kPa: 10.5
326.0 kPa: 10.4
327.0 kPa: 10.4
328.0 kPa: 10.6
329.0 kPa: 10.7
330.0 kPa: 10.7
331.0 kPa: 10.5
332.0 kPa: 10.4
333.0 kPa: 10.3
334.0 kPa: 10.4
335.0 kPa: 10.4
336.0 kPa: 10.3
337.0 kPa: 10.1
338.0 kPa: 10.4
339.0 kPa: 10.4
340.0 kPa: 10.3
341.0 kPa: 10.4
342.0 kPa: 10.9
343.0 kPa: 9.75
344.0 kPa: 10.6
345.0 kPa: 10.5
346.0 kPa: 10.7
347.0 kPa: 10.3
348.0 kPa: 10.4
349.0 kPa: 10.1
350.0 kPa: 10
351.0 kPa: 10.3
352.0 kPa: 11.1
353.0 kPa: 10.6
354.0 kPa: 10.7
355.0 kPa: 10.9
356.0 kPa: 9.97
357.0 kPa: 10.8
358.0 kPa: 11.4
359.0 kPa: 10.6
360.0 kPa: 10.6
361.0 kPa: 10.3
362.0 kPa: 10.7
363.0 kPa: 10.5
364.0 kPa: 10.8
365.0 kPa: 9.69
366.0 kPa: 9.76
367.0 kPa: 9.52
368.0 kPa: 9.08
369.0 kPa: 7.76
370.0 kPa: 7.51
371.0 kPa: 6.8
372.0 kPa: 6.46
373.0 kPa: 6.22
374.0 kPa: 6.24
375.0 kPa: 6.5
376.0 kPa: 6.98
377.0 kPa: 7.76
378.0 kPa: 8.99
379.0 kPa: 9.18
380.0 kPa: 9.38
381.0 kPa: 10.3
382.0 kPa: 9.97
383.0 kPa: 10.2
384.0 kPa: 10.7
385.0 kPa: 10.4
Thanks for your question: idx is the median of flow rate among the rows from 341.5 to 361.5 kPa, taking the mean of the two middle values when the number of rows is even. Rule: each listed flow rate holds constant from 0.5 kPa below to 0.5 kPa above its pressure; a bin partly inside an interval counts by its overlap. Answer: 10.6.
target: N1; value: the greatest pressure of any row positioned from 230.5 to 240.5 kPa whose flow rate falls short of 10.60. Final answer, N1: 240.0 kPa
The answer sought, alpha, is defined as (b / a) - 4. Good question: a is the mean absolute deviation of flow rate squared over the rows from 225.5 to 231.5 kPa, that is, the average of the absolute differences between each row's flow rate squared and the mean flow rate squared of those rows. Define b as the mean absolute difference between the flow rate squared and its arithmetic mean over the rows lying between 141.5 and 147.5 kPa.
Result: -2.1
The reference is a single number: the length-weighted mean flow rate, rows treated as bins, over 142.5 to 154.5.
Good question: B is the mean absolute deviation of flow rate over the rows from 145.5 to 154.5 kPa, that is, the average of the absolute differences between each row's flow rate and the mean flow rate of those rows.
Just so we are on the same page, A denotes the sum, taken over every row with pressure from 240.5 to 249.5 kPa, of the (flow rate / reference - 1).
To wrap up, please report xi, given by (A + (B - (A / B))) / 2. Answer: 1.0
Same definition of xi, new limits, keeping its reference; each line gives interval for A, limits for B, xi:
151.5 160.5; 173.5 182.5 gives 0.2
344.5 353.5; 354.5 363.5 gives 0.4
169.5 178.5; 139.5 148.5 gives 0.2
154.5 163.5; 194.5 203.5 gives 0.2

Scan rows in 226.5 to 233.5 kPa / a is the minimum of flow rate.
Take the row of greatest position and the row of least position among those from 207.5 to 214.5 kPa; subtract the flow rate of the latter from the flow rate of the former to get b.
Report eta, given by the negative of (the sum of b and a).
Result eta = -9.7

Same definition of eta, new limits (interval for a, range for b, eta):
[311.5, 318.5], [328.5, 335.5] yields -9.5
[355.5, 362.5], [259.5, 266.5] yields -9.5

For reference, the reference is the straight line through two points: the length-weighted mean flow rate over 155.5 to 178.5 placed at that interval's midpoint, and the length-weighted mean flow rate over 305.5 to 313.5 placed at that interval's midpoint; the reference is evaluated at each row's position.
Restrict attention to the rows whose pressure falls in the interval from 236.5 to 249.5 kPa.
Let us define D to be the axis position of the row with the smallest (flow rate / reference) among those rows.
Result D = 239.0 kPa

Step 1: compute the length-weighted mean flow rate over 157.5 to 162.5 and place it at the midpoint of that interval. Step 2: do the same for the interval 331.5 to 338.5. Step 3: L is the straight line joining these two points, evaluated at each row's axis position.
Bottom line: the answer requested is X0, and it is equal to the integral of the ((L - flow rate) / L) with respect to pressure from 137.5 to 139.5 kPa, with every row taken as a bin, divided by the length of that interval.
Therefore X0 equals 0.011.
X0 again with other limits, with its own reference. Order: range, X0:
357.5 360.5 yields -0.057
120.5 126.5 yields -0.015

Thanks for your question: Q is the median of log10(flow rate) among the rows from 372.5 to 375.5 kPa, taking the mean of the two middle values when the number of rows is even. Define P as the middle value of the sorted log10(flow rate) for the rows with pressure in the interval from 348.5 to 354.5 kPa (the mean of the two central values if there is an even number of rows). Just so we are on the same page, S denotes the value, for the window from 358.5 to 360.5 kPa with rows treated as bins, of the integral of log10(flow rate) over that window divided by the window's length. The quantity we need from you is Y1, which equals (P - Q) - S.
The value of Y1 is -0.80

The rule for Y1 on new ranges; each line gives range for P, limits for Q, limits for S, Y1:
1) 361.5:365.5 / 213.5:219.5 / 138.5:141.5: -1.02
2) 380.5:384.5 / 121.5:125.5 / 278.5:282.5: -1.05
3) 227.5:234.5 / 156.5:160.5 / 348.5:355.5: -1.04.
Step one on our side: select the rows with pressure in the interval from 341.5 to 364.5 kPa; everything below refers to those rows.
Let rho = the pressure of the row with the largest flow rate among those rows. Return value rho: 358.0 kPa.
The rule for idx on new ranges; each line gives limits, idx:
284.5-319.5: 10.4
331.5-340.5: 10.4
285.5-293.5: 10.7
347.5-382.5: 10.0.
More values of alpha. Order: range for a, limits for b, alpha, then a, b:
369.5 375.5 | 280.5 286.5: -3.1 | 5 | 4.5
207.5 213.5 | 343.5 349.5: -2.6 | 2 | 3.5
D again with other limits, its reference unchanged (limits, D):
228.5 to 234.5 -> 231.0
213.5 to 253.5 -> 221.0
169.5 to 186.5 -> 172.0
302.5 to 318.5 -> 318.0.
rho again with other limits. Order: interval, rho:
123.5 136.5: 127.0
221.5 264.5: 260.0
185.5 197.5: 194.0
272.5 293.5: 285.0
